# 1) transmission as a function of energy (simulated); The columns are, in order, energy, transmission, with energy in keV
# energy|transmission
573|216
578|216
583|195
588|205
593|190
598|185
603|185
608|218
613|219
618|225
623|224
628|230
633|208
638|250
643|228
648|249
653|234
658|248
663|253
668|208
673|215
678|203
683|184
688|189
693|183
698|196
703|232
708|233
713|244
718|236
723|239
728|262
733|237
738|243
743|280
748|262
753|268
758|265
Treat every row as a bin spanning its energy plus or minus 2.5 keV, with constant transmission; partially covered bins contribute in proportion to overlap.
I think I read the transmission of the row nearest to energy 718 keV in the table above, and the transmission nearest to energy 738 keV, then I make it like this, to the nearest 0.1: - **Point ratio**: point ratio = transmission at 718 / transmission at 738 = 1.0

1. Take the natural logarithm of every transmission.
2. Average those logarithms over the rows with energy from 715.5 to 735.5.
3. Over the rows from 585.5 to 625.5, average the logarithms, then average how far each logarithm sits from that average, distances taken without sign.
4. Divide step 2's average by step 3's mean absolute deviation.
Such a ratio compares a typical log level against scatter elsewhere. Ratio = 74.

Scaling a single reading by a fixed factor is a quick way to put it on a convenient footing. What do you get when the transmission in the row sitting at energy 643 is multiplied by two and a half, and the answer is 570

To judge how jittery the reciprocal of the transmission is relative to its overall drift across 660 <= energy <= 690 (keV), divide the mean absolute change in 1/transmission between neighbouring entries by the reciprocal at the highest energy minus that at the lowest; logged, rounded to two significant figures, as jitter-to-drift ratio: 0.29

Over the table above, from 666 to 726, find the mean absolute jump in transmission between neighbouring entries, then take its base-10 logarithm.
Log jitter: 1.04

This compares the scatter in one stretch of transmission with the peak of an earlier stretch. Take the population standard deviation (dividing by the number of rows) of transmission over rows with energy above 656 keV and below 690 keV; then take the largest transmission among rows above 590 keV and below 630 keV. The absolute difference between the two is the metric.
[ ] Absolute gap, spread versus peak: 205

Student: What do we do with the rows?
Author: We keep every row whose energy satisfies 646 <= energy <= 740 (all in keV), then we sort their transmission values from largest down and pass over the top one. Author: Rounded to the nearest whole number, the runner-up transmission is 253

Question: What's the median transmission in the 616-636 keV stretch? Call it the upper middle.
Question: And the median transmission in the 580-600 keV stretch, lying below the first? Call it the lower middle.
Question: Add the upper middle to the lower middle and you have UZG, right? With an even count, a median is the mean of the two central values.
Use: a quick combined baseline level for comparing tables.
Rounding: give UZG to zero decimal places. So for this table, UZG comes 417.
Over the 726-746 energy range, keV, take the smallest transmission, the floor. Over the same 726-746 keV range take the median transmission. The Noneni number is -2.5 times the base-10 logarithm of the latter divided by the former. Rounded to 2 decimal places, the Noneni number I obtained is -0.07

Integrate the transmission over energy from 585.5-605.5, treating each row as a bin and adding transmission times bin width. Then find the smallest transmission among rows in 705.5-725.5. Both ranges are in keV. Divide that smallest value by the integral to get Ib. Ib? 0.061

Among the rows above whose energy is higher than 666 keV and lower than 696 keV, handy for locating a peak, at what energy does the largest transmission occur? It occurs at 673 keV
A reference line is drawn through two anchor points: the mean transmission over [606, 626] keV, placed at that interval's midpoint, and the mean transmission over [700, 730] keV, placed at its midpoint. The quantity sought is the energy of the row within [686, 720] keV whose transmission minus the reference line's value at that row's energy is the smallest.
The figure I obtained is 693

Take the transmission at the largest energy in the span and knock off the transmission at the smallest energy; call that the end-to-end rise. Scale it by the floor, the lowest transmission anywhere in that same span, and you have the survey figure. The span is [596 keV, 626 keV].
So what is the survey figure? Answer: 0.21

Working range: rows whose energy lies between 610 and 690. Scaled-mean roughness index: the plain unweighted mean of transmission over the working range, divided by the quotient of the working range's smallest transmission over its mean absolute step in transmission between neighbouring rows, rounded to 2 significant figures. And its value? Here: 20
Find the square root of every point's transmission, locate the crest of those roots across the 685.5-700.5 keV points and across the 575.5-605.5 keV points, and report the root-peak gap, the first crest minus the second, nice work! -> -0.7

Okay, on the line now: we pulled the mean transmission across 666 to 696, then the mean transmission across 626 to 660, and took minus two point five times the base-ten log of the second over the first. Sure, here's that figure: -0.19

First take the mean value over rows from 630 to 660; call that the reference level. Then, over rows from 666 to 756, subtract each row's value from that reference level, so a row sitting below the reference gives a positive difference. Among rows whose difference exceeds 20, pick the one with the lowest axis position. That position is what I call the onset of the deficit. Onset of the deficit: 668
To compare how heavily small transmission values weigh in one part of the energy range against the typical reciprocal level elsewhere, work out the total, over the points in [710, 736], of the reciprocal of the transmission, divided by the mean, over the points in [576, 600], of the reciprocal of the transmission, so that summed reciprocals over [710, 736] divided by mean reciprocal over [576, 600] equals 4.1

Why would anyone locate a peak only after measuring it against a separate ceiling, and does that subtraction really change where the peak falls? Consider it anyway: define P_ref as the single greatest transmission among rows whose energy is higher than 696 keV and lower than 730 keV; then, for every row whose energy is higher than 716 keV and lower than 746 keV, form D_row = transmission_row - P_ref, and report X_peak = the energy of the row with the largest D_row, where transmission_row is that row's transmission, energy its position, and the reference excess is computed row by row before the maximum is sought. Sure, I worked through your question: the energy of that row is 743 keV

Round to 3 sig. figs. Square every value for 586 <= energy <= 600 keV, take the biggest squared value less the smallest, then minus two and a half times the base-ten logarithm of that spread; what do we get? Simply -9.73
